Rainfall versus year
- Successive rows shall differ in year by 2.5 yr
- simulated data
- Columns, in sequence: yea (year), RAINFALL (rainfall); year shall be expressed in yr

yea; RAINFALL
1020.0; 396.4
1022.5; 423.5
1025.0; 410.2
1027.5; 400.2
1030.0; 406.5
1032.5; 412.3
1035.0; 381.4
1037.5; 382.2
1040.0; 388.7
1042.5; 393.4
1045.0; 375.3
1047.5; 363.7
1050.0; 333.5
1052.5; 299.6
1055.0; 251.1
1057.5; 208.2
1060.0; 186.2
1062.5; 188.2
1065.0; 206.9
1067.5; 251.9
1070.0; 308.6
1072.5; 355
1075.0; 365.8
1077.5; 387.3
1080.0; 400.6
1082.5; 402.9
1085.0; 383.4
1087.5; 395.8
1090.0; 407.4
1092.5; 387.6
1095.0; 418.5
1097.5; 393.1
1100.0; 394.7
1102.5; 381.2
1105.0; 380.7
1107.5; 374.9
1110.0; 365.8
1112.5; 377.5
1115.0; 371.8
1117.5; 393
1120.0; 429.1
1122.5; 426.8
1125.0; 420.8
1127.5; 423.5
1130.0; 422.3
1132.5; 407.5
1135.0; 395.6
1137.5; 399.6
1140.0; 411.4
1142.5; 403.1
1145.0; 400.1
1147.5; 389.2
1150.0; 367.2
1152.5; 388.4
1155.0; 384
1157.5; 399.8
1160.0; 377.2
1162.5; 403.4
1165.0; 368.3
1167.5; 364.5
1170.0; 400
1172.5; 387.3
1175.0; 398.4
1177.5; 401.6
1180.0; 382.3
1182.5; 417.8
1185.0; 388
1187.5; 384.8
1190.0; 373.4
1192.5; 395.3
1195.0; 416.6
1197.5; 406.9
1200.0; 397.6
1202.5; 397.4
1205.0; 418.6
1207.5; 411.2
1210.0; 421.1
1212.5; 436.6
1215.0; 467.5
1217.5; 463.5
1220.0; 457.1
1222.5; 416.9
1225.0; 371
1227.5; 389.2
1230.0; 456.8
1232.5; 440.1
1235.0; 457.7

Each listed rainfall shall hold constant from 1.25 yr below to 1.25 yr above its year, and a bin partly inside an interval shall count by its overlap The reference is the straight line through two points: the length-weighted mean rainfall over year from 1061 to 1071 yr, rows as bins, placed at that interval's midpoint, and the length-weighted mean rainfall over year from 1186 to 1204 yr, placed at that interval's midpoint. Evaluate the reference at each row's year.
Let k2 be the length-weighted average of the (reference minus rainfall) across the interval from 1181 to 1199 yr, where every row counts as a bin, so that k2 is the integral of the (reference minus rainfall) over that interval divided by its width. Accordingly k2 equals -7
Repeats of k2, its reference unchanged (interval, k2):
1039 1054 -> -145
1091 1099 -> -128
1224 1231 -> 32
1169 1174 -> -27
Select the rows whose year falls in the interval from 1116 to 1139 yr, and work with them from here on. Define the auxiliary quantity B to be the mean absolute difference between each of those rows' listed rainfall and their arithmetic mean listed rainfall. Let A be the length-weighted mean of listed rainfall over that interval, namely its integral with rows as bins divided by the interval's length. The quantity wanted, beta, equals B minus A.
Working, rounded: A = 413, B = 12.6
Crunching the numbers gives -400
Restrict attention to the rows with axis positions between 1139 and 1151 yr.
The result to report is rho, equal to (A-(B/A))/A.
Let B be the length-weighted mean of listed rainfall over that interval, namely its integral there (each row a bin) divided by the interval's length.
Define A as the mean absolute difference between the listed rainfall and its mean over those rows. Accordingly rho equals -1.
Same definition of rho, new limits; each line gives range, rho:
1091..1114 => -2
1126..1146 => -5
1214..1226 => 1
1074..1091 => -2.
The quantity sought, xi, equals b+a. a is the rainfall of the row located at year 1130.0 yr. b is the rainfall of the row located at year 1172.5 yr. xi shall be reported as 810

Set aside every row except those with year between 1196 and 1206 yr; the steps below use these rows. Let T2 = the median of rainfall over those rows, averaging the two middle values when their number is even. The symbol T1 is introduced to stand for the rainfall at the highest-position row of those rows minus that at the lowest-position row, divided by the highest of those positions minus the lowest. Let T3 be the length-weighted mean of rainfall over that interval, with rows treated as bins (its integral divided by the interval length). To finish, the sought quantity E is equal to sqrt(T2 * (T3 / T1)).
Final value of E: 323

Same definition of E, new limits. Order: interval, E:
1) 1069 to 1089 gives 171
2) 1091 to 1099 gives 378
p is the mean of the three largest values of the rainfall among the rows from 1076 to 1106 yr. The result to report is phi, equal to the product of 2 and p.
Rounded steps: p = 410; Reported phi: 819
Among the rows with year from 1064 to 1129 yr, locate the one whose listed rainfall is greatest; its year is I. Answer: 1120.0 yr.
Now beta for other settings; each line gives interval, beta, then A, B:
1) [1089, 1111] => -377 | 389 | 12.5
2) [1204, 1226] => -406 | 430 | 23.9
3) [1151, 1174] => -375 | 386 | 11.0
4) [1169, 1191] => -382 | 393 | 10.5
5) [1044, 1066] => -201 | 268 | 66.6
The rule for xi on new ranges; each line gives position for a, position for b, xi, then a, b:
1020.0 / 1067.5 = 648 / 396.4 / 251.9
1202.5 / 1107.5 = 772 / 397.4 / 374.9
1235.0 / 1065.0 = 665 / 457.7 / 206.9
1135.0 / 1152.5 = 784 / 395.6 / 388.4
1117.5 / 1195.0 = 810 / 393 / 416.6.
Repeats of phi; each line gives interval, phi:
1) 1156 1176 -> 802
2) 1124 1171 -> 844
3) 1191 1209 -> 831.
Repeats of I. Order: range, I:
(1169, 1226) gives 1215.0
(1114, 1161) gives 1120.0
